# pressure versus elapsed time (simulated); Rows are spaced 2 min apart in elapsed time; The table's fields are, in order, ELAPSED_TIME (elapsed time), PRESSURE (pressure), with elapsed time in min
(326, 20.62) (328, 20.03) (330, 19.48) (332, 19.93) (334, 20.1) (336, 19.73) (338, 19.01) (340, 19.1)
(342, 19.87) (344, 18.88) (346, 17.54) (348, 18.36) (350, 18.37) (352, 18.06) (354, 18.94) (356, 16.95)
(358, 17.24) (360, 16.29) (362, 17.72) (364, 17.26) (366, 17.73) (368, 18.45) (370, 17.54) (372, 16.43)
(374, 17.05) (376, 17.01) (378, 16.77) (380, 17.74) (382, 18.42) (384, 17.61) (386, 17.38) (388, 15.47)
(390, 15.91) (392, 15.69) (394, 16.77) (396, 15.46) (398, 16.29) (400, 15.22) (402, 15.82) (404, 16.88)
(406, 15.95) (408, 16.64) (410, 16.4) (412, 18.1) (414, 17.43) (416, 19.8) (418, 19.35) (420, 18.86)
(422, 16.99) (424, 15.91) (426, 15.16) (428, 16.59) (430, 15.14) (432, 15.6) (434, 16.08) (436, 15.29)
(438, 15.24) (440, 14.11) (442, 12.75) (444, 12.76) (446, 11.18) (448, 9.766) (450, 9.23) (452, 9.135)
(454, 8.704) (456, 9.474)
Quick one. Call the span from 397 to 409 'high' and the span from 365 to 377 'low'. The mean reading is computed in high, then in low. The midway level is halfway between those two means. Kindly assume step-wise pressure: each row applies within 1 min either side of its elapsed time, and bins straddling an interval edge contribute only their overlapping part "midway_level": 16.8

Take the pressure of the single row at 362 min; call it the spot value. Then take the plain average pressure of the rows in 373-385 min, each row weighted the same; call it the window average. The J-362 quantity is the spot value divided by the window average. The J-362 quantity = 1.02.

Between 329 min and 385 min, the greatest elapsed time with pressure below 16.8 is 378 min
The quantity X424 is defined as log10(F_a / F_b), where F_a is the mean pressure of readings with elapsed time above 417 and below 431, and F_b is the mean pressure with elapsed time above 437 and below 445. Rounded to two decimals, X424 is 0.09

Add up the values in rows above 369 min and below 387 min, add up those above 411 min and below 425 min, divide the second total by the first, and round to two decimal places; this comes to 0.81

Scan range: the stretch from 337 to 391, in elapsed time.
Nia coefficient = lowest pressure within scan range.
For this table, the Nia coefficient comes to 15.47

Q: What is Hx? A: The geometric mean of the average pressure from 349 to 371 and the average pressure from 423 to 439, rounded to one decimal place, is 16.6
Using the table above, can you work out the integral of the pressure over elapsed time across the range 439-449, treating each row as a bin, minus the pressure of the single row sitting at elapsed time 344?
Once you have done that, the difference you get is 102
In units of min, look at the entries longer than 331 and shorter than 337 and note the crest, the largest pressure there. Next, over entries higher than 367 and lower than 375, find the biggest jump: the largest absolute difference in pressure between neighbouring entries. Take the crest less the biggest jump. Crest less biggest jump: 19.0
